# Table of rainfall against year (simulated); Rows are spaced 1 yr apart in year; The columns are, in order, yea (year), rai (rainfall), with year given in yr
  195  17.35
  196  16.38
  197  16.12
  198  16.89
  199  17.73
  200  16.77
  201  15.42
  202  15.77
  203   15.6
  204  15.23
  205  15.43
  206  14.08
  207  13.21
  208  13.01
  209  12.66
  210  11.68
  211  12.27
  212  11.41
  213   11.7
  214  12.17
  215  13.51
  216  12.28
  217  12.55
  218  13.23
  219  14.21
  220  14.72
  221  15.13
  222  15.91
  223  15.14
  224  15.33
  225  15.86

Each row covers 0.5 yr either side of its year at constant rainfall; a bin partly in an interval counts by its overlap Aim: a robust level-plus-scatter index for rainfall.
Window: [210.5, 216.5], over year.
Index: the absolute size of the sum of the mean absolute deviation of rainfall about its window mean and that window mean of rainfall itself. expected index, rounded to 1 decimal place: 12.7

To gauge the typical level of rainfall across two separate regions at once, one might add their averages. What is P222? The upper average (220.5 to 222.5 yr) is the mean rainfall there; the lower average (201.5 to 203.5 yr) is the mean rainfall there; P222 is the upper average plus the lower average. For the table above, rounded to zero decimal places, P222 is 31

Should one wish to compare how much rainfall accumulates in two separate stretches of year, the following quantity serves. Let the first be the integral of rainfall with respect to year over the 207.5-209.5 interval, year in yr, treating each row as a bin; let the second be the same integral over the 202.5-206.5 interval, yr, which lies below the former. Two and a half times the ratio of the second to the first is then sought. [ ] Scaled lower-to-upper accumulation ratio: 5.9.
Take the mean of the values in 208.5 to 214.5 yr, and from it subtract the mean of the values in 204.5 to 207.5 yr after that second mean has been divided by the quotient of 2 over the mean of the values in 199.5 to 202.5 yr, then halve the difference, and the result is -51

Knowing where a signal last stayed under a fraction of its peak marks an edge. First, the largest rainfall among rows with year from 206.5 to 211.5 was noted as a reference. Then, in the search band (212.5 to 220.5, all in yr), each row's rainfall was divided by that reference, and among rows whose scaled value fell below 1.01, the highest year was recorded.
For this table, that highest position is 218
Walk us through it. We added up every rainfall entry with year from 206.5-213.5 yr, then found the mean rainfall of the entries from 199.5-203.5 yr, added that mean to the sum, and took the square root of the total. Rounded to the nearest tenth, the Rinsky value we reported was 10.1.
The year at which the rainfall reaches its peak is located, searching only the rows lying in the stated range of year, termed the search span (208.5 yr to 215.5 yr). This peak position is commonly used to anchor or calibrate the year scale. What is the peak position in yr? 215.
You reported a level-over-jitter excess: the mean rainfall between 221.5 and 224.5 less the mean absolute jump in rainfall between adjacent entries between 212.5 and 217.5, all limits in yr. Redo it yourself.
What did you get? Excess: 14.6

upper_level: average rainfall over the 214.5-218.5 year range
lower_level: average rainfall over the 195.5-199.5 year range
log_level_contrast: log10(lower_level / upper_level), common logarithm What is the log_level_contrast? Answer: 0.11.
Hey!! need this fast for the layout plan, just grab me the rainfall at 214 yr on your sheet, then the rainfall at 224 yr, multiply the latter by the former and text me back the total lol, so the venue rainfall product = 187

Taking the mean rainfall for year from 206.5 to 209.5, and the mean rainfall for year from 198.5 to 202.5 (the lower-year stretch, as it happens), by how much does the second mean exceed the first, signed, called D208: 3.5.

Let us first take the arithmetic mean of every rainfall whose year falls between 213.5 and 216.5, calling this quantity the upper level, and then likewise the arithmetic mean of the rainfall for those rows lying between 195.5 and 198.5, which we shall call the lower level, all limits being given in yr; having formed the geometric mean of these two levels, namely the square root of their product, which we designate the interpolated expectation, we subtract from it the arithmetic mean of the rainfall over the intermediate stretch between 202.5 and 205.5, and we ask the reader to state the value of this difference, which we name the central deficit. -1.0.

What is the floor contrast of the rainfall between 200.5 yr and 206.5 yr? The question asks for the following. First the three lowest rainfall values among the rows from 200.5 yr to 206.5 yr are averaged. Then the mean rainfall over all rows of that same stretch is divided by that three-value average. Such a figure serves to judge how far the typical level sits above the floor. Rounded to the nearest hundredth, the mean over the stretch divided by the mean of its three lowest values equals 1.02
